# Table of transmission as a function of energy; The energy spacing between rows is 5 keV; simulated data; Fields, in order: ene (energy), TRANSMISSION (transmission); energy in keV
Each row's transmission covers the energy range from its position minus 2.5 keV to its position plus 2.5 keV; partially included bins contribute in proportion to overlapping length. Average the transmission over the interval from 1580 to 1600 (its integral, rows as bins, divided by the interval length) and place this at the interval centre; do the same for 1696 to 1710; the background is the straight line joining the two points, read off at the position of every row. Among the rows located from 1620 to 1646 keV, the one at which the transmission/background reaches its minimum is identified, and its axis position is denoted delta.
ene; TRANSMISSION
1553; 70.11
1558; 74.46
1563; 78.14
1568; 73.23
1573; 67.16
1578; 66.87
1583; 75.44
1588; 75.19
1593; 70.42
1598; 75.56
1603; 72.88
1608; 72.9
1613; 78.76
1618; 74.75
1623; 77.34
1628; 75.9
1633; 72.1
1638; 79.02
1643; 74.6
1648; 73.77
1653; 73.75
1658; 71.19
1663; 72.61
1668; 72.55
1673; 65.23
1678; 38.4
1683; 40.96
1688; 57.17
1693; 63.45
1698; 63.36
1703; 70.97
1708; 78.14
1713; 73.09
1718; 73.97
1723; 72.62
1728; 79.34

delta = 1633 keV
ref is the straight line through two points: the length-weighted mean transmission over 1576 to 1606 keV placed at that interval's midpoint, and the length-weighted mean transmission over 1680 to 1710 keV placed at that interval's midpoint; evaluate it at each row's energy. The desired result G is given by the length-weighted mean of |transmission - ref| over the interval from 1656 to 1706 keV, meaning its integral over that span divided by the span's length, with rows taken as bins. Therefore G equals 9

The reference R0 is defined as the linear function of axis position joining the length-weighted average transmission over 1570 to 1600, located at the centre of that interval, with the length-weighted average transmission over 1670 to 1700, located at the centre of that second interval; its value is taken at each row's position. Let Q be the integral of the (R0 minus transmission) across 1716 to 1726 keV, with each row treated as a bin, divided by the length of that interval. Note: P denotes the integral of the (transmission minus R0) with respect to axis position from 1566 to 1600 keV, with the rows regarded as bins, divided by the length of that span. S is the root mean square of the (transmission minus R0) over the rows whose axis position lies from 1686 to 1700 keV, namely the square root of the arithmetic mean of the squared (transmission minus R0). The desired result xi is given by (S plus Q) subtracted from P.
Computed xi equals 16.0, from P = -0.2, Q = -25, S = 9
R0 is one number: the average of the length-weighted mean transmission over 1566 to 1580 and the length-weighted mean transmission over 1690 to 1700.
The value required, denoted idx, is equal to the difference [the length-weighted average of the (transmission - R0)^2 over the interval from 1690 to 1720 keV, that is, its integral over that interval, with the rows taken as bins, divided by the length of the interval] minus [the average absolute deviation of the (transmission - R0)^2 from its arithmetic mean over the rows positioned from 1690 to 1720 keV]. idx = 13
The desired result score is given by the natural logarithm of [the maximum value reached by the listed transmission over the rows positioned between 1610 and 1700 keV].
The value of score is 4.370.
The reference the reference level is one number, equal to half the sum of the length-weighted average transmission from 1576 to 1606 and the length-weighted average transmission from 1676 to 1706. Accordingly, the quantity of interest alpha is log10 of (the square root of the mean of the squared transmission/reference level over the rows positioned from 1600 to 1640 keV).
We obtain 0.068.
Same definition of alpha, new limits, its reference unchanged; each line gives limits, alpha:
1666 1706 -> -0.030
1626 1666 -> 0.060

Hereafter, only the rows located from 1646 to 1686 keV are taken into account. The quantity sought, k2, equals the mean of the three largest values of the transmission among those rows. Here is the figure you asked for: 73.4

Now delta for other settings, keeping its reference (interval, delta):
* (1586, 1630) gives 1593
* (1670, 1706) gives 1678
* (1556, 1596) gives 1578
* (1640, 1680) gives 1678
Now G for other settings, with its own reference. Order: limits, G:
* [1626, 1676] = 7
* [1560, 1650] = 5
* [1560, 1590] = 4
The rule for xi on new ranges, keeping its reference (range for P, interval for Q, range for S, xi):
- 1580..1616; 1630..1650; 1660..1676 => 4.6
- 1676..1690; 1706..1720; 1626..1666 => 2.2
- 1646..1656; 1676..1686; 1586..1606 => -6.1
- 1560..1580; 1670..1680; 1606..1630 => -15.9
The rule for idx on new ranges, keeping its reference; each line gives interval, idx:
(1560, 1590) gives 18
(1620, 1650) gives 57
